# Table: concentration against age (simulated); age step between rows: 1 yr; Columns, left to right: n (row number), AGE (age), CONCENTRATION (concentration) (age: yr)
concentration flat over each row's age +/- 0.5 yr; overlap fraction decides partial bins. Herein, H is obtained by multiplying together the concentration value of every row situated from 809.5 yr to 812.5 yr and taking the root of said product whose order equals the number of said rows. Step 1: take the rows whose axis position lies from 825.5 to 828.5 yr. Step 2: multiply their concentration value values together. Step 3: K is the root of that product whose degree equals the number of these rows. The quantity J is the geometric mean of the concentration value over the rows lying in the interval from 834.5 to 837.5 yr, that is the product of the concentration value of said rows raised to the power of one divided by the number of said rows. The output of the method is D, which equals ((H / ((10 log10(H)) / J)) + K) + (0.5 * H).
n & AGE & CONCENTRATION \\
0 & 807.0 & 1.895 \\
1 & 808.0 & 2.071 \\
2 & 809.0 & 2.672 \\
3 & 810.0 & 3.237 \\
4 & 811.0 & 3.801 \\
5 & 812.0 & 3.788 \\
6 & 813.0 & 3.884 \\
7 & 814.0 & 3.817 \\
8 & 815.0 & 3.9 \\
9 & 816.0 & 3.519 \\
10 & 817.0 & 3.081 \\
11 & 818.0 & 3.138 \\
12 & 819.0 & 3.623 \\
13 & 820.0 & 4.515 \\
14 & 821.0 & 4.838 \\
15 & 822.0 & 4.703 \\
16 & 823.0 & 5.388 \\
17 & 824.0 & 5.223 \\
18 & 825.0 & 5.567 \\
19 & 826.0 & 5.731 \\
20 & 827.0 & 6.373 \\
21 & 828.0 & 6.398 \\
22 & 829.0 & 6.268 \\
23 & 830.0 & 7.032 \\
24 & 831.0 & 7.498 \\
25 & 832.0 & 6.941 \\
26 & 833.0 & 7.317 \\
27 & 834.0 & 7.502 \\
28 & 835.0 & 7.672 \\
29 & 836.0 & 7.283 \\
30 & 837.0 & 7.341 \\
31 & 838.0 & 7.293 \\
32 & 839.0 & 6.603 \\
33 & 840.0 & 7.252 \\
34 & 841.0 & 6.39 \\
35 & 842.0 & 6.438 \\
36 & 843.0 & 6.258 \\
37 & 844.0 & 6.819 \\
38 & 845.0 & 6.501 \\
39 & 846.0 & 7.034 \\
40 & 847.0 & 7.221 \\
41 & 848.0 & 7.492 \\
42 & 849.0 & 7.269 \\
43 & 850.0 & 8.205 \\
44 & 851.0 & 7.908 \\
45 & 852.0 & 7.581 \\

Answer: 12.8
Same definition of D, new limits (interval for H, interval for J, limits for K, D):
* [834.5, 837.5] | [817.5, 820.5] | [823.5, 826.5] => 12.4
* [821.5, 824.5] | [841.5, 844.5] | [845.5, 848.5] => 14.5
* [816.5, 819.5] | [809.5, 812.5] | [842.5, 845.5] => 10.4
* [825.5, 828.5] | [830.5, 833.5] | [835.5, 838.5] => 16.0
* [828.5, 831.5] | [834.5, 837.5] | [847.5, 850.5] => 17.2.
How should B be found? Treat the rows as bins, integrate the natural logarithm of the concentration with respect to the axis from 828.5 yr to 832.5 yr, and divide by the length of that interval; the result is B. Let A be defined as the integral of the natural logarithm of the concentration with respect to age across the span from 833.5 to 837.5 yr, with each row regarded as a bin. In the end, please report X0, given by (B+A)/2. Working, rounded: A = 8.0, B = 1.93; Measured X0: 4.98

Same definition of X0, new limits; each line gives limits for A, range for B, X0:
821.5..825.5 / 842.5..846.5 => 4.25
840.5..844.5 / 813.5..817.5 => 4.37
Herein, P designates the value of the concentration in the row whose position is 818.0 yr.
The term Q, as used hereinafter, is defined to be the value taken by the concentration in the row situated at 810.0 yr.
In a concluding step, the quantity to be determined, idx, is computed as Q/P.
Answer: 1.0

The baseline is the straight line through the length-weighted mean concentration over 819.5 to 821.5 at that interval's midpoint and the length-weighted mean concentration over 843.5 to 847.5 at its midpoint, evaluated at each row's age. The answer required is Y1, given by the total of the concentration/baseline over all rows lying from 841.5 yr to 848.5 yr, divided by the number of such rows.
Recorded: 1.00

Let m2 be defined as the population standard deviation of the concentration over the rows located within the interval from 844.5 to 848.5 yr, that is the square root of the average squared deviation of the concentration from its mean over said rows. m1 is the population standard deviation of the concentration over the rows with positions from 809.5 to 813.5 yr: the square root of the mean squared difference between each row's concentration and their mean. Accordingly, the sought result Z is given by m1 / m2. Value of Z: 0.71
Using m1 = 0.26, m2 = 0.36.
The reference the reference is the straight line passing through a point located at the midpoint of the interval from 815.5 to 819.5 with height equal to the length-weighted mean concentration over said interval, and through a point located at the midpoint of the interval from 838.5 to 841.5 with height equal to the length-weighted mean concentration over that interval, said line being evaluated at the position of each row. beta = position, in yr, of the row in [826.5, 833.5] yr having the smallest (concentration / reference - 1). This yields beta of 829.0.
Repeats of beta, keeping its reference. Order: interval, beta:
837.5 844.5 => 843.0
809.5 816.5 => 816.0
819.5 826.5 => 822.0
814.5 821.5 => 818.0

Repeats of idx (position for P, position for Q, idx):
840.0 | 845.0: 0.9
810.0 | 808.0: 0.6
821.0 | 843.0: 1.3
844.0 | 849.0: 1.1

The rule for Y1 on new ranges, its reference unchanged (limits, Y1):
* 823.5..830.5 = 1.16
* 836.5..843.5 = 1.06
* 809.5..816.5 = 0.92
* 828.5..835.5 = 1.26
